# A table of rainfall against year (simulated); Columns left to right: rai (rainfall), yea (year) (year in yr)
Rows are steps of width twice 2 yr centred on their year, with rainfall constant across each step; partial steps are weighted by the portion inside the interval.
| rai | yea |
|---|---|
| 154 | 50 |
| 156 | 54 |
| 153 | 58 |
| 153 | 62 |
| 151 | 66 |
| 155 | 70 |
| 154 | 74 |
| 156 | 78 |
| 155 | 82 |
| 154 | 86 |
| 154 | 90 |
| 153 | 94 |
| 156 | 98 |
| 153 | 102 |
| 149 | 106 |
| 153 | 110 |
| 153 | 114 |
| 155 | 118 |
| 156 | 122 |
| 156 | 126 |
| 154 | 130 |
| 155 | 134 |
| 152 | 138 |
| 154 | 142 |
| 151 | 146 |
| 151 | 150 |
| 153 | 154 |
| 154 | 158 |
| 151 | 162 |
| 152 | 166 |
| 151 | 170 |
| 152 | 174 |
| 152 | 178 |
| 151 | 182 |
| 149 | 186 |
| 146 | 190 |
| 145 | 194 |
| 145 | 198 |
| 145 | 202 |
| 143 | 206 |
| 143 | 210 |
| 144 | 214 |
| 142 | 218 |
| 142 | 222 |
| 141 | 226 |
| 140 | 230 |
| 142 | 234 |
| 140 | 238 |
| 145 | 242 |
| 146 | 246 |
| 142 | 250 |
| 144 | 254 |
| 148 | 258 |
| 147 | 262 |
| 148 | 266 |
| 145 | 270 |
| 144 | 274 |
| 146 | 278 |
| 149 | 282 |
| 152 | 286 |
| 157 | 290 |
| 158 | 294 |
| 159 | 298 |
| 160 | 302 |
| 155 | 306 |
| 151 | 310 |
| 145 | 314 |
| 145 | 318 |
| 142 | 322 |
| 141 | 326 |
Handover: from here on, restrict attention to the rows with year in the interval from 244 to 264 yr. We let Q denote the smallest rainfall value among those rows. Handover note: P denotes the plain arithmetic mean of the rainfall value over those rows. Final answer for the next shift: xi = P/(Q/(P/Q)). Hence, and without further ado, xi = 1.05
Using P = 145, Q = 142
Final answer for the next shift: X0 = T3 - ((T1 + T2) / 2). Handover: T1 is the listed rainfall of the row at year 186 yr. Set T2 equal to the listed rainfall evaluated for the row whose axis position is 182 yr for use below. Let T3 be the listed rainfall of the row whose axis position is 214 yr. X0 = -6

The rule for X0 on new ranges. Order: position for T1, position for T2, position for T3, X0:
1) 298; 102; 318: -11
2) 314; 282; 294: 11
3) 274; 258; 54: 10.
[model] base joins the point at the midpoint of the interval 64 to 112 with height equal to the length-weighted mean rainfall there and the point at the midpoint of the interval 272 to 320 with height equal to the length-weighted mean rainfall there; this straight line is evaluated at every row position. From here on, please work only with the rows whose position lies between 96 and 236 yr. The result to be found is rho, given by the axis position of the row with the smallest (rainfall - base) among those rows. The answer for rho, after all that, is 230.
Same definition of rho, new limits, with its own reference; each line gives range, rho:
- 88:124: 106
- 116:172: 146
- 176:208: 206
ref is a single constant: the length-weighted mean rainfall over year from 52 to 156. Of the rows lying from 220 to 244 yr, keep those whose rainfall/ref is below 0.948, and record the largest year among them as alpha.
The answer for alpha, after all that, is 242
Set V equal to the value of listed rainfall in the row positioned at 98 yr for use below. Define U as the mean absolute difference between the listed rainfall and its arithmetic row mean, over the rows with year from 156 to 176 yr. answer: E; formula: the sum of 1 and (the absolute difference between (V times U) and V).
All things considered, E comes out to 32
